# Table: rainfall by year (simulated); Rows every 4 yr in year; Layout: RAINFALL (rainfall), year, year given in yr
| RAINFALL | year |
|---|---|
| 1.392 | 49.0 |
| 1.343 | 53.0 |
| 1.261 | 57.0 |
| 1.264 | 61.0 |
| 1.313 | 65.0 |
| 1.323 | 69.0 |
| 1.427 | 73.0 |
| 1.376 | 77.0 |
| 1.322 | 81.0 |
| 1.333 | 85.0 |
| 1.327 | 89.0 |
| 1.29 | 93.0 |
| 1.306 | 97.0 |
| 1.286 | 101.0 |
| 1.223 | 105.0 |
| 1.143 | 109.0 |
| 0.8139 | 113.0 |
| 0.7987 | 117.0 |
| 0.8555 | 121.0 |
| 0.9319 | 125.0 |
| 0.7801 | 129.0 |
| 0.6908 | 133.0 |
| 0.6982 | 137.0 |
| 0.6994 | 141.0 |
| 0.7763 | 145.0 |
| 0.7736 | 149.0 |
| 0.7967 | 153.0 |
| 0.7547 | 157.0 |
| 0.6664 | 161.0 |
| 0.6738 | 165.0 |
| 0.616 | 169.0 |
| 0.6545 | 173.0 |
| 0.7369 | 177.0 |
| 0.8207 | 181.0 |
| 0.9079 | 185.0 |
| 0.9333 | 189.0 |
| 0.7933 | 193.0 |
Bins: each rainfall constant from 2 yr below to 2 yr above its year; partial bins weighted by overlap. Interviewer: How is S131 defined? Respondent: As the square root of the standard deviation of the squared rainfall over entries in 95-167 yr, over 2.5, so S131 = 0.26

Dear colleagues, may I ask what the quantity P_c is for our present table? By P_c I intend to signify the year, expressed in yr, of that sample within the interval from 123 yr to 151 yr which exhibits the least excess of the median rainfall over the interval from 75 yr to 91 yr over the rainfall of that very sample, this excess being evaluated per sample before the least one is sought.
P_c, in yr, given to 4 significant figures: 125.0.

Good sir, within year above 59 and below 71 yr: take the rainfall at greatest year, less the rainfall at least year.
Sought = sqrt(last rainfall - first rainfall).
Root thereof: 0.243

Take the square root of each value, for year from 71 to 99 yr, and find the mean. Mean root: 1.16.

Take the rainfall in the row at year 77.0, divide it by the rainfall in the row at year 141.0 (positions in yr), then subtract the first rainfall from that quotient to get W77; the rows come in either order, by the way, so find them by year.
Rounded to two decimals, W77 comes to 0.59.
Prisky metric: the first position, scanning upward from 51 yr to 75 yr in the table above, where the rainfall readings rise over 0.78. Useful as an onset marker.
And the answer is 53.0 yr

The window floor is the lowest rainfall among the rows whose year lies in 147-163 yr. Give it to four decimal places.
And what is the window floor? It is 0.6664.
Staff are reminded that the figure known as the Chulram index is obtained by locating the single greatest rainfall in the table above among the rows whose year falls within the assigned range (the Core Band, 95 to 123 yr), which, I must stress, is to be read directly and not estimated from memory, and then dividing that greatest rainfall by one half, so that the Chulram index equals 2.6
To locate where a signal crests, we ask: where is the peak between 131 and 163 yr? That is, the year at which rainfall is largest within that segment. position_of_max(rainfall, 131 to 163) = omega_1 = 153.0 yr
